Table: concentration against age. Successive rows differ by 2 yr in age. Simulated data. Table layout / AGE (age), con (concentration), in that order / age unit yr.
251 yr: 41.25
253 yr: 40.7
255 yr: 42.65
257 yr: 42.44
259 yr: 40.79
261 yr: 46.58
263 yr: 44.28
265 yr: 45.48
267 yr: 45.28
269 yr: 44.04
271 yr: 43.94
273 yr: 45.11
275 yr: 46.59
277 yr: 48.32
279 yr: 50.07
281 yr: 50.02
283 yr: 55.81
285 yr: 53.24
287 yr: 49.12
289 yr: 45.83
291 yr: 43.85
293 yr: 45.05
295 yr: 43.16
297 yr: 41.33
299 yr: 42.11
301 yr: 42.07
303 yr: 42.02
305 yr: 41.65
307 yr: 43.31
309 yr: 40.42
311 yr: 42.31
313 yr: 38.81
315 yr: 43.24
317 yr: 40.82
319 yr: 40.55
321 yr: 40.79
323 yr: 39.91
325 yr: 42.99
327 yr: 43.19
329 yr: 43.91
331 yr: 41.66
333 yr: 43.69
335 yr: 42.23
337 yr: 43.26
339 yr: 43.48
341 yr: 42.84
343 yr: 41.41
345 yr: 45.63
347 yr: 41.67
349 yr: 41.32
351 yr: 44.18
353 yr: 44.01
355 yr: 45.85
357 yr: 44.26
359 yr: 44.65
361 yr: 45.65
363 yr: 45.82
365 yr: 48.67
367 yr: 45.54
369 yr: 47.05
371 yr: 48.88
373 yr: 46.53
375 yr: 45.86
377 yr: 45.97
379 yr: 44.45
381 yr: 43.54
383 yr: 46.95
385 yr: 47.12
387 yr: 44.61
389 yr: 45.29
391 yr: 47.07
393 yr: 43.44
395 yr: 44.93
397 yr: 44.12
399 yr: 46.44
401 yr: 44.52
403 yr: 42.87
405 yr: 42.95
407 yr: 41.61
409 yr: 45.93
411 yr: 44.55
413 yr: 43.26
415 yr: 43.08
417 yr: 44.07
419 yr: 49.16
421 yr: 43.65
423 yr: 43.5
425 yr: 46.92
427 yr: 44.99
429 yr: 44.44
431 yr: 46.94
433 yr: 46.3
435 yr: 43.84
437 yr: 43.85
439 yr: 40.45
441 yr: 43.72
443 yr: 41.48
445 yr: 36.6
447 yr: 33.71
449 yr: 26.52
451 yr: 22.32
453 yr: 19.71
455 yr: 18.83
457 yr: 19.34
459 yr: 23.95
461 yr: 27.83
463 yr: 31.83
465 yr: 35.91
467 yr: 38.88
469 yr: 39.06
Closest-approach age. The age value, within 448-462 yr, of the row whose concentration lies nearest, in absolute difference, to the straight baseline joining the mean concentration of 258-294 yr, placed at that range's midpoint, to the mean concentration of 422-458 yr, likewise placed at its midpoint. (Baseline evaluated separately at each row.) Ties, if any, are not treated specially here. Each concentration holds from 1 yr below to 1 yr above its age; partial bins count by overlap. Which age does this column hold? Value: 461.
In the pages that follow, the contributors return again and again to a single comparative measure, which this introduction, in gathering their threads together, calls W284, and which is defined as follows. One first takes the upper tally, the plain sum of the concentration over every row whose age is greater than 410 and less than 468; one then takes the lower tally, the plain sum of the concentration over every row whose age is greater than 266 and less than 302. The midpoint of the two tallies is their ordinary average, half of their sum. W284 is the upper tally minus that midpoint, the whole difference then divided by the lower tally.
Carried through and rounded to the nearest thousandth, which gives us 0.153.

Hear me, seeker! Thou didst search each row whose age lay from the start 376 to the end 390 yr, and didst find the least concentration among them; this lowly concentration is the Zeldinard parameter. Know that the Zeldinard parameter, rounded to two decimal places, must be 43.54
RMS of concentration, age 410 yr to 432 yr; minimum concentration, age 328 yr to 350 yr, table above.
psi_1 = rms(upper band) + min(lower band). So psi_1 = 86.3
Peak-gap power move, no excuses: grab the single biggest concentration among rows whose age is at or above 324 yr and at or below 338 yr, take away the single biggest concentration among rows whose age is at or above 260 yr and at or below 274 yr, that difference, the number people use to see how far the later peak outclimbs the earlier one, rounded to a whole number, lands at -3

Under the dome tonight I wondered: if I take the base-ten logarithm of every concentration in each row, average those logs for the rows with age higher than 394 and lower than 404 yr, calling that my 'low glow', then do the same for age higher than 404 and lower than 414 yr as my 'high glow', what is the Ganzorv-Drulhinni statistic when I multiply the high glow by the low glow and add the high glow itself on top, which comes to 4.34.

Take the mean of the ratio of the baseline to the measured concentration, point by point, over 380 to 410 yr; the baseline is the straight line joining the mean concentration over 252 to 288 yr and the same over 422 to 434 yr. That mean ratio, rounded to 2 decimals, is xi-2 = 1.02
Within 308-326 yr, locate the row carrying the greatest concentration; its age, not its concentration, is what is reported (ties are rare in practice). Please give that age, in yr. 315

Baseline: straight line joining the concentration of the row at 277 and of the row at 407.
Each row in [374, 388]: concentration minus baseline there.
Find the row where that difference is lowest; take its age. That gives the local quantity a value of 381 yr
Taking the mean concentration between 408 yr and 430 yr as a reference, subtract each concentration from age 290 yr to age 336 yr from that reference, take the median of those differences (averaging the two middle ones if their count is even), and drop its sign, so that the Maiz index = 2.8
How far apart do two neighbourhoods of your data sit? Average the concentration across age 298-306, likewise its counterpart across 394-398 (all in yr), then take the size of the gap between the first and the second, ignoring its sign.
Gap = 2.6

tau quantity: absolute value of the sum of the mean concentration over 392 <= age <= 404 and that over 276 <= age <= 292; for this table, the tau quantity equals 94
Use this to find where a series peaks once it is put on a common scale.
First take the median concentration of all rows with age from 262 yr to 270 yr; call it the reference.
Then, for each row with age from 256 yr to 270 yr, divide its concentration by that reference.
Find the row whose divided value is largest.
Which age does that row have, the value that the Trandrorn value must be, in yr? 261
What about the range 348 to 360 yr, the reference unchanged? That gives 355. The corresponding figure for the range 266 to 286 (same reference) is 283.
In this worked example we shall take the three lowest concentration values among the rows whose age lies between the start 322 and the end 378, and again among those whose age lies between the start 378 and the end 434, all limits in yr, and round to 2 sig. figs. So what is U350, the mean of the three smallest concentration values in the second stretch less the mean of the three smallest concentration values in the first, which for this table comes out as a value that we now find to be 1.6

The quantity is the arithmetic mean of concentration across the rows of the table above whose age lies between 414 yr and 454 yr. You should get 40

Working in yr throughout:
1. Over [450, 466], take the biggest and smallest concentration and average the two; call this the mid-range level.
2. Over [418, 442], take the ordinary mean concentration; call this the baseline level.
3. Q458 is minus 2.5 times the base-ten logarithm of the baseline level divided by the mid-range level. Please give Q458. -0.54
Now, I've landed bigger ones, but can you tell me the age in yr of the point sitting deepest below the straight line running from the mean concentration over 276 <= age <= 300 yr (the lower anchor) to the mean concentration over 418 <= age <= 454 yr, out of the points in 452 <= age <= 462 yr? 455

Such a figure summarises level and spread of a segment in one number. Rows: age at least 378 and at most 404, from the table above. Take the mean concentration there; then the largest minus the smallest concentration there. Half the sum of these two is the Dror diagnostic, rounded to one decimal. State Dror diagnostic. 24.6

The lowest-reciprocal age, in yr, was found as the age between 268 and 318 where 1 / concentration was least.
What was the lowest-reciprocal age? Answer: 283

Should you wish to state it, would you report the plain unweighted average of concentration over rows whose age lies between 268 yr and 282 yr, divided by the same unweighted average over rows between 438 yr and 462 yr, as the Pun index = 1.59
